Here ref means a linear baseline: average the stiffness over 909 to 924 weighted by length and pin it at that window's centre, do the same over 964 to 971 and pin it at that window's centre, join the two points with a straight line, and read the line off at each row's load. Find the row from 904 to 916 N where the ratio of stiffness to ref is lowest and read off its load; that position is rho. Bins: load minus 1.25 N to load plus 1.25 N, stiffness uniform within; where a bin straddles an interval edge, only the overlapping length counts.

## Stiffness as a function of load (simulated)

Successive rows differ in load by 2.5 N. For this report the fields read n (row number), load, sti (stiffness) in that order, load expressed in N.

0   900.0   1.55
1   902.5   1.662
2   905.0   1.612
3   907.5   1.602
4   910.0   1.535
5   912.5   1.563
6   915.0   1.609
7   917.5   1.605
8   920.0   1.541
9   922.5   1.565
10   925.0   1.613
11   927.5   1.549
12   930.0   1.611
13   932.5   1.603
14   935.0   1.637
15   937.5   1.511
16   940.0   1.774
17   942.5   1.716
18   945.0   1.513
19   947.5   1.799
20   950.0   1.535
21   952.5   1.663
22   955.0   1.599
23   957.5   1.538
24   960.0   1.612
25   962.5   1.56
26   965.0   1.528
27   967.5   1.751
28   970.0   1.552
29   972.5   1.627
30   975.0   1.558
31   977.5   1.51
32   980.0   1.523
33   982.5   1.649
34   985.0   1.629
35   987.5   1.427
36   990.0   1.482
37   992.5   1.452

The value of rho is 910.0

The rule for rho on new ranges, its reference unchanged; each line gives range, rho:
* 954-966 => 965.0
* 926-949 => 945.0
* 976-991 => 987.5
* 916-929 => 920.0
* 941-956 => 945.0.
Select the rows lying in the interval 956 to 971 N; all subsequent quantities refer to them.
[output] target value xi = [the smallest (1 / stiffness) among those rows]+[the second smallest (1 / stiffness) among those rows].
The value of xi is 1.19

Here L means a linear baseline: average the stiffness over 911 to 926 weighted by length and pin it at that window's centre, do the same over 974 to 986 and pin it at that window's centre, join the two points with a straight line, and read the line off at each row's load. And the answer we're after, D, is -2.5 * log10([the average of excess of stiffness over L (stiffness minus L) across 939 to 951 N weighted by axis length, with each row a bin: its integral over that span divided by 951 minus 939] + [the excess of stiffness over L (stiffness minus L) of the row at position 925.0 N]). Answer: 2.3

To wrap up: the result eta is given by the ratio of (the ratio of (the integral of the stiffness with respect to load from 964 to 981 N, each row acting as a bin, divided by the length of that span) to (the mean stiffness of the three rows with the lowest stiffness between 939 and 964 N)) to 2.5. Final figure 0.413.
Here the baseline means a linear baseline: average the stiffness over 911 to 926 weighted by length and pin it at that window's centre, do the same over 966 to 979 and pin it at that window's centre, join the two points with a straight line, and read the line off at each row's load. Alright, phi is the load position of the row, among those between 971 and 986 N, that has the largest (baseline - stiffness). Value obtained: 977.5 N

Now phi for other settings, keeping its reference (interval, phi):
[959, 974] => 965.0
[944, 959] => 945.0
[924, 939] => 937.5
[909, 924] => 910.0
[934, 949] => 945.0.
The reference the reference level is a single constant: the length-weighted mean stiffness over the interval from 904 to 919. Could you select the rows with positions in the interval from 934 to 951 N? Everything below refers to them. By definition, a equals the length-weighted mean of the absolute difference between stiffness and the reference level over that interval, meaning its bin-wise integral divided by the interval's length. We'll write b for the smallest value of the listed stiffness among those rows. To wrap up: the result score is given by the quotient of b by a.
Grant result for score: 13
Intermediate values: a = 0.113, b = 1.511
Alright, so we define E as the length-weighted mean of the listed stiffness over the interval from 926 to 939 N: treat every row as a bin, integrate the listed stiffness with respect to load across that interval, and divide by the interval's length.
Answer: 1.59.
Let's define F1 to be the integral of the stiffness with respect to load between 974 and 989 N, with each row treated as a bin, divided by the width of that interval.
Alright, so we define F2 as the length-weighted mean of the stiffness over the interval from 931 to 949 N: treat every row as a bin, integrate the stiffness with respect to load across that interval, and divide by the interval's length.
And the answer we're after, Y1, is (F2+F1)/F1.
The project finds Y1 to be 2.06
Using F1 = 1.55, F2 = 1.648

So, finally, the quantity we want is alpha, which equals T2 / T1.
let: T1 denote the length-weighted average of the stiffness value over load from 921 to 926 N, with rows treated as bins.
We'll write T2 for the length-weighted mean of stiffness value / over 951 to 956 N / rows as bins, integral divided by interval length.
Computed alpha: 1.03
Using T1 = 1.59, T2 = 1.63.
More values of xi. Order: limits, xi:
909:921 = 1.24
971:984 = 1.22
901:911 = 1.22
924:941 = 1.17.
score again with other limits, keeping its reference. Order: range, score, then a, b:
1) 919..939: 39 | 0.039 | 1.511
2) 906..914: 52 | 0.030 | 1.535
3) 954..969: 27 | 0.056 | 1.528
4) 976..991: 17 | 0.084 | 1.427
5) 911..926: 58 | 0.027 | 1.541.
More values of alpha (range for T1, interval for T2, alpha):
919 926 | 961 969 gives 1.02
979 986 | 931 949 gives 1.03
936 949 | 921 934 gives 0.96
